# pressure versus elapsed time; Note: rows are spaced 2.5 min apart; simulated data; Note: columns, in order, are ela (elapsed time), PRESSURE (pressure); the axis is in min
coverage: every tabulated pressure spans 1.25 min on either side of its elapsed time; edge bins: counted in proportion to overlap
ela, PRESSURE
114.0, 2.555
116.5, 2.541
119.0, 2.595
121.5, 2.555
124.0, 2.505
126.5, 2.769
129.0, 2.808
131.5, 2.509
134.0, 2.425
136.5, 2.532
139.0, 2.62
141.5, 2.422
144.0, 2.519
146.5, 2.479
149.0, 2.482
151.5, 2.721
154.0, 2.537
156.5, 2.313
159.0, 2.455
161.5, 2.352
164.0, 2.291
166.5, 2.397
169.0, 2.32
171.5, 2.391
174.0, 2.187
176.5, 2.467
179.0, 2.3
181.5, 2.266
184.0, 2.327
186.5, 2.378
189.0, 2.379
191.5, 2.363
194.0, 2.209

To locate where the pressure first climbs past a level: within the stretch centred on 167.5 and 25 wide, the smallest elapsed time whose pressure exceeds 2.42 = 159.0 min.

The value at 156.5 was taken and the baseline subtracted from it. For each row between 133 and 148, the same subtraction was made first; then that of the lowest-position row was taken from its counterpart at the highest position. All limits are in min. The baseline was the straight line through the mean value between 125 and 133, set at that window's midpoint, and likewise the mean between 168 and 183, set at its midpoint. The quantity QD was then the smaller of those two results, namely -0.16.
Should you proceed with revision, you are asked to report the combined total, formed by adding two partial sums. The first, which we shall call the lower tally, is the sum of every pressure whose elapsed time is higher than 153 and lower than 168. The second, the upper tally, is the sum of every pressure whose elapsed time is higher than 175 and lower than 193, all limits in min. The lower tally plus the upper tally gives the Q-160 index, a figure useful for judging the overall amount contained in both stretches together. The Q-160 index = 30.8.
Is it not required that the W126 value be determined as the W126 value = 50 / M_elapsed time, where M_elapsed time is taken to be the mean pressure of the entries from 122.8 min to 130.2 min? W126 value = 18.6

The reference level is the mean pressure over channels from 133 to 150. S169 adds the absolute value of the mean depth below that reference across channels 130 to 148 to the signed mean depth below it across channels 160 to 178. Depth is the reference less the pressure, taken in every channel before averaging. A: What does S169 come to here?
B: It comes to 0.16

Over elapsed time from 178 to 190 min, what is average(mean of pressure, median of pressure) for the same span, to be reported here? 2.33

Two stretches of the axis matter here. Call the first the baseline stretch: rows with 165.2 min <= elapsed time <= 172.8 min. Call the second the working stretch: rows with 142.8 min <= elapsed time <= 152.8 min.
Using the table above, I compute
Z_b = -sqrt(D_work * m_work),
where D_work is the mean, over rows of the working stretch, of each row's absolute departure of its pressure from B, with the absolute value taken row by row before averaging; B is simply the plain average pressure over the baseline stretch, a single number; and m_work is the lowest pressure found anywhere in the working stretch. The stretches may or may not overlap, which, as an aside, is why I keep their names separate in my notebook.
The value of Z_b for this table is -0.67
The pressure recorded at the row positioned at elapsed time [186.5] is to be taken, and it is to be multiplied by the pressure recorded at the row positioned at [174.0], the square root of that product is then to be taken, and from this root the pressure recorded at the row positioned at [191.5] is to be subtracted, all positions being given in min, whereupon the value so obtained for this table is -0.08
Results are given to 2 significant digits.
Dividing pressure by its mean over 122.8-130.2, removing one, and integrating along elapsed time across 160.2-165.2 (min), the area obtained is -0.69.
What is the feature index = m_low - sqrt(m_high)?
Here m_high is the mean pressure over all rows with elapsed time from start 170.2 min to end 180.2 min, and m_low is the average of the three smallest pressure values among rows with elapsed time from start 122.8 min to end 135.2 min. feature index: 0.95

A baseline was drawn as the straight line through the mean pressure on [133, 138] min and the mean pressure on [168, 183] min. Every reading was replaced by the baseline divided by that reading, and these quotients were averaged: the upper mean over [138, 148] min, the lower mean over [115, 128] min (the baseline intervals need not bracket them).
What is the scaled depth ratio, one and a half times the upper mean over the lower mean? 1.50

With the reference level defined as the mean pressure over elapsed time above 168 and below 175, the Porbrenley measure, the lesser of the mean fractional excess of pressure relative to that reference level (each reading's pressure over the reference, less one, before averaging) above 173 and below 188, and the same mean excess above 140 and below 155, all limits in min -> 0.009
